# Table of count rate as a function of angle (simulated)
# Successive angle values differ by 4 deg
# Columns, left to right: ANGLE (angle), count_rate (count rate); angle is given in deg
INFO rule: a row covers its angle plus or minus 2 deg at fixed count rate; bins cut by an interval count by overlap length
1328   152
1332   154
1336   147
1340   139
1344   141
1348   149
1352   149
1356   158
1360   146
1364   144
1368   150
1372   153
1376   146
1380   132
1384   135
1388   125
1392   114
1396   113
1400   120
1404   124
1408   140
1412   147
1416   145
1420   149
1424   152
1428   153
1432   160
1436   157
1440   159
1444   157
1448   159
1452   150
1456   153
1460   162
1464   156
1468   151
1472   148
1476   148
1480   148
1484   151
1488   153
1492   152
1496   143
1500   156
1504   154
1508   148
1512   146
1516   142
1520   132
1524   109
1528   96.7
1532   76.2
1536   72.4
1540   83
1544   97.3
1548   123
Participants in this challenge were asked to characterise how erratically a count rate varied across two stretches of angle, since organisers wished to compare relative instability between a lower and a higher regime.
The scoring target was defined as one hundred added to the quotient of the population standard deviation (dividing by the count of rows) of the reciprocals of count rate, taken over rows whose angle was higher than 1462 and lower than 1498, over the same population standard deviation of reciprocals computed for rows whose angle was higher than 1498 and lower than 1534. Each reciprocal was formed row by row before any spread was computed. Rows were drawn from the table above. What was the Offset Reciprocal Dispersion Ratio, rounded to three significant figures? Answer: 100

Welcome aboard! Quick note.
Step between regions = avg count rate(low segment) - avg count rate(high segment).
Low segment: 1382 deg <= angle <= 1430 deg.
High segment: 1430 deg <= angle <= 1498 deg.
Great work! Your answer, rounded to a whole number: -19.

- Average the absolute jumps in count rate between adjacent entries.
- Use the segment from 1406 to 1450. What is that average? 3.30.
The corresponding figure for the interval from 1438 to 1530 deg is 5.74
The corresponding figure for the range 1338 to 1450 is 5.48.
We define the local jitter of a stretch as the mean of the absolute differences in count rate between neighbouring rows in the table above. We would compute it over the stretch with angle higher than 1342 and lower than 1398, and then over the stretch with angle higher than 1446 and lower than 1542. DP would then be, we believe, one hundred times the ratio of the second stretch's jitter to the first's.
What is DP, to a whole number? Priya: 103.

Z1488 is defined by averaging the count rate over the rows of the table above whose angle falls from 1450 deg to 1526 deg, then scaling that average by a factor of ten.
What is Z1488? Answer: 1475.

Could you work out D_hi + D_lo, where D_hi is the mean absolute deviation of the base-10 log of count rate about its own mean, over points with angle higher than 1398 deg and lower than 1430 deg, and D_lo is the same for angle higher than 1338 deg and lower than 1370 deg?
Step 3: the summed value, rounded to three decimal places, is 0.045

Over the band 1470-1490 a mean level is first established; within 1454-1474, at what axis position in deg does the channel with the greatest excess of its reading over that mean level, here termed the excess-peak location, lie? 1460 deg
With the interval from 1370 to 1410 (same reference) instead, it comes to 1372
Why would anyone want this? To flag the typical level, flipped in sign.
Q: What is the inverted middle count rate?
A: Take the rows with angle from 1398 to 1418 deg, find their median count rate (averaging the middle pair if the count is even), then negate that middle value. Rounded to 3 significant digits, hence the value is -140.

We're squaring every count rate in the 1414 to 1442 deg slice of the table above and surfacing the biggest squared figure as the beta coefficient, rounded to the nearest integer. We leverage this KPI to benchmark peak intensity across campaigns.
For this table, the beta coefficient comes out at 25600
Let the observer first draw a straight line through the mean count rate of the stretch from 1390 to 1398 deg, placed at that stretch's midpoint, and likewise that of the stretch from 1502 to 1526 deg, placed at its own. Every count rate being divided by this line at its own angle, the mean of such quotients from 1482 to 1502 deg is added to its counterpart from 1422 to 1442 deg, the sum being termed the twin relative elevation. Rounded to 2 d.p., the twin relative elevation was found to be 2.41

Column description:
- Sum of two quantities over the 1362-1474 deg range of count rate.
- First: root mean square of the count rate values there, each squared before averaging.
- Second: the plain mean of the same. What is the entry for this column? 290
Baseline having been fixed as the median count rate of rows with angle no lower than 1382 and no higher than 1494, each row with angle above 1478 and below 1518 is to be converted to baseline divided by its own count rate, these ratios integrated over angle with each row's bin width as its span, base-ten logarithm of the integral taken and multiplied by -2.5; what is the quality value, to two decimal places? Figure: -4.01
